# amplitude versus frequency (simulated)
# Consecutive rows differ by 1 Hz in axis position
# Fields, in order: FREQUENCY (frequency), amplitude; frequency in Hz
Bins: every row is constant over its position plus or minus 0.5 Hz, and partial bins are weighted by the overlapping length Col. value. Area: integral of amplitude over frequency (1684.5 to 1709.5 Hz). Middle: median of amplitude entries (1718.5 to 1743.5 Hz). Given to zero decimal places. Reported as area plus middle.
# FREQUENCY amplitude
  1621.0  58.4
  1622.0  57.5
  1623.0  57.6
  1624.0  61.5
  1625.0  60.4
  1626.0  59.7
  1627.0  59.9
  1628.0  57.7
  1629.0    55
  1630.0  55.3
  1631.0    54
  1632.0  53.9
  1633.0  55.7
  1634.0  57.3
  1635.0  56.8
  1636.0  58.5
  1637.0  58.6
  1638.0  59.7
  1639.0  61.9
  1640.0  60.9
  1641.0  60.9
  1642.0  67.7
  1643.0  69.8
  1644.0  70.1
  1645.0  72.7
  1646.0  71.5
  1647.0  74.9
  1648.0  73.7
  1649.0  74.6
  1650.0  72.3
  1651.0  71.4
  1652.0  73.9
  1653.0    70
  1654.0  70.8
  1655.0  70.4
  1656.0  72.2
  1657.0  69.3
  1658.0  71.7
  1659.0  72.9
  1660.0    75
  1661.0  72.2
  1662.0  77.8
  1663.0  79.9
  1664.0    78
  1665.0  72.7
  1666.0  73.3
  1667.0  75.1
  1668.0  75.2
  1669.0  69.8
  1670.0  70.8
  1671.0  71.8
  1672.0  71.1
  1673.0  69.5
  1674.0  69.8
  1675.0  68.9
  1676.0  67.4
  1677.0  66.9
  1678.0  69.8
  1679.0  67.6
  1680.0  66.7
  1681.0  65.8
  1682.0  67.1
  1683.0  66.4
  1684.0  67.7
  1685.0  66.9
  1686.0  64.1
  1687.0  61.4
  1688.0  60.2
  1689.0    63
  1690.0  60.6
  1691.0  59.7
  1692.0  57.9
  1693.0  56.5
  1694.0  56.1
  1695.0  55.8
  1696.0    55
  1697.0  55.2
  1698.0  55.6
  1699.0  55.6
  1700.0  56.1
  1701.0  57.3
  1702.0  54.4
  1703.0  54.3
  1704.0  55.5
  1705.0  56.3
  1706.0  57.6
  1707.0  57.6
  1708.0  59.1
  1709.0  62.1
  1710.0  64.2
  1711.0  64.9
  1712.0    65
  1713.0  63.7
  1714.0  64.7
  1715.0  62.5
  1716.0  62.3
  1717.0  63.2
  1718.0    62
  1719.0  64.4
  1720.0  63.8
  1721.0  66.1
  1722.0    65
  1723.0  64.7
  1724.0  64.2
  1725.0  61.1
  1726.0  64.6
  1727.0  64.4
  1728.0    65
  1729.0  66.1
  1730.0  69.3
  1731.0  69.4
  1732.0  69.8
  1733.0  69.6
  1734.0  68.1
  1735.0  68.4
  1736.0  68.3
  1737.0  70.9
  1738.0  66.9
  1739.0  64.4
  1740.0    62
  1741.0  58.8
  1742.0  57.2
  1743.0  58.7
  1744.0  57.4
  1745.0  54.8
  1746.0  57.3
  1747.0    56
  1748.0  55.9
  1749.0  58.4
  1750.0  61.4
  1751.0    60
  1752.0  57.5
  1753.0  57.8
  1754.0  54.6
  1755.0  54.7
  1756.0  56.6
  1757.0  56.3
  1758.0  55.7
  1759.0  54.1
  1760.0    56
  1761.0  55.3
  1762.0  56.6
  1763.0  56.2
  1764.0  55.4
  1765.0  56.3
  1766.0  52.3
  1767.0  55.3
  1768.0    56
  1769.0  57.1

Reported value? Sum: 1519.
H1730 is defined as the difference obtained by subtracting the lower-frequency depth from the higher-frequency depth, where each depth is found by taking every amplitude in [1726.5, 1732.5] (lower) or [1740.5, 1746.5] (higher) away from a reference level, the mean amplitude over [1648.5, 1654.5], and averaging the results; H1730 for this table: 10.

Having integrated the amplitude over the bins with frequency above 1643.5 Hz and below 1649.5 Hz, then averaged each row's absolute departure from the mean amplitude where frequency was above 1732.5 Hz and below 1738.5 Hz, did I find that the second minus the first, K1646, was -436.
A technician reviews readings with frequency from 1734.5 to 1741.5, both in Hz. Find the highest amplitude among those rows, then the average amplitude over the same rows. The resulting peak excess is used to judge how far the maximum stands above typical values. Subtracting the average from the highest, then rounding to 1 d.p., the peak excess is 5.2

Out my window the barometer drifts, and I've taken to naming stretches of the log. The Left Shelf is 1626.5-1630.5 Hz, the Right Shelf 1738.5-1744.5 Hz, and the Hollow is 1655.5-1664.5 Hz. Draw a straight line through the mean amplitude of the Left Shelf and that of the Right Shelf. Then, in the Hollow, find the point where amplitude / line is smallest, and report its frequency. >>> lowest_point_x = 1657.0 Hz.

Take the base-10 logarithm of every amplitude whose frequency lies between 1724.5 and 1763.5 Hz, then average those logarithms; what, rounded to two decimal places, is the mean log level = 1.78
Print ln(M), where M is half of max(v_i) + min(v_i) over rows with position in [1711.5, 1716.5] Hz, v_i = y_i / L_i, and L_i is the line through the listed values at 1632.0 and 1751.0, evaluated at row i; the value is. 0.09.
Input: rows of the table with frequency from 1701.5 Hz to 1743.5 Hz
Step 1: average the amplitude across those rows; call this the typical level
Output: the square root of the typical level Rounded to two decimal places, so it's 7.96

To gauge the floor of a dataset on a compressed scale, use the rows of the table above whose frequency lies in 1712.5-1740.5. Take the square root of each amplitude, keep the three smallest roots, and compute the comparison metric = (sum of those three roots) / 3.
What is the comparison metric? 7.9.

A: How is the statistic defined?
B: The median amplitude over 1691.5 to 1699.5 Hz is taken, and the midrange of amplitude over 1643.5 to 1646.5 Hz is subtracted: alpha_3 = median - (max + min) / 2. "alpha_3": -16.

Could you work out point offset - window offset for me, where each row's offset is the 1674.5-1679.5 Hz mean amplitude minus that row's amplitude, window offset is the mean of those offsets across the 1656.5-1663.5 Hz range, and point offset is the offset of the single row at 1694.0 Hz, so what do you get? 18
